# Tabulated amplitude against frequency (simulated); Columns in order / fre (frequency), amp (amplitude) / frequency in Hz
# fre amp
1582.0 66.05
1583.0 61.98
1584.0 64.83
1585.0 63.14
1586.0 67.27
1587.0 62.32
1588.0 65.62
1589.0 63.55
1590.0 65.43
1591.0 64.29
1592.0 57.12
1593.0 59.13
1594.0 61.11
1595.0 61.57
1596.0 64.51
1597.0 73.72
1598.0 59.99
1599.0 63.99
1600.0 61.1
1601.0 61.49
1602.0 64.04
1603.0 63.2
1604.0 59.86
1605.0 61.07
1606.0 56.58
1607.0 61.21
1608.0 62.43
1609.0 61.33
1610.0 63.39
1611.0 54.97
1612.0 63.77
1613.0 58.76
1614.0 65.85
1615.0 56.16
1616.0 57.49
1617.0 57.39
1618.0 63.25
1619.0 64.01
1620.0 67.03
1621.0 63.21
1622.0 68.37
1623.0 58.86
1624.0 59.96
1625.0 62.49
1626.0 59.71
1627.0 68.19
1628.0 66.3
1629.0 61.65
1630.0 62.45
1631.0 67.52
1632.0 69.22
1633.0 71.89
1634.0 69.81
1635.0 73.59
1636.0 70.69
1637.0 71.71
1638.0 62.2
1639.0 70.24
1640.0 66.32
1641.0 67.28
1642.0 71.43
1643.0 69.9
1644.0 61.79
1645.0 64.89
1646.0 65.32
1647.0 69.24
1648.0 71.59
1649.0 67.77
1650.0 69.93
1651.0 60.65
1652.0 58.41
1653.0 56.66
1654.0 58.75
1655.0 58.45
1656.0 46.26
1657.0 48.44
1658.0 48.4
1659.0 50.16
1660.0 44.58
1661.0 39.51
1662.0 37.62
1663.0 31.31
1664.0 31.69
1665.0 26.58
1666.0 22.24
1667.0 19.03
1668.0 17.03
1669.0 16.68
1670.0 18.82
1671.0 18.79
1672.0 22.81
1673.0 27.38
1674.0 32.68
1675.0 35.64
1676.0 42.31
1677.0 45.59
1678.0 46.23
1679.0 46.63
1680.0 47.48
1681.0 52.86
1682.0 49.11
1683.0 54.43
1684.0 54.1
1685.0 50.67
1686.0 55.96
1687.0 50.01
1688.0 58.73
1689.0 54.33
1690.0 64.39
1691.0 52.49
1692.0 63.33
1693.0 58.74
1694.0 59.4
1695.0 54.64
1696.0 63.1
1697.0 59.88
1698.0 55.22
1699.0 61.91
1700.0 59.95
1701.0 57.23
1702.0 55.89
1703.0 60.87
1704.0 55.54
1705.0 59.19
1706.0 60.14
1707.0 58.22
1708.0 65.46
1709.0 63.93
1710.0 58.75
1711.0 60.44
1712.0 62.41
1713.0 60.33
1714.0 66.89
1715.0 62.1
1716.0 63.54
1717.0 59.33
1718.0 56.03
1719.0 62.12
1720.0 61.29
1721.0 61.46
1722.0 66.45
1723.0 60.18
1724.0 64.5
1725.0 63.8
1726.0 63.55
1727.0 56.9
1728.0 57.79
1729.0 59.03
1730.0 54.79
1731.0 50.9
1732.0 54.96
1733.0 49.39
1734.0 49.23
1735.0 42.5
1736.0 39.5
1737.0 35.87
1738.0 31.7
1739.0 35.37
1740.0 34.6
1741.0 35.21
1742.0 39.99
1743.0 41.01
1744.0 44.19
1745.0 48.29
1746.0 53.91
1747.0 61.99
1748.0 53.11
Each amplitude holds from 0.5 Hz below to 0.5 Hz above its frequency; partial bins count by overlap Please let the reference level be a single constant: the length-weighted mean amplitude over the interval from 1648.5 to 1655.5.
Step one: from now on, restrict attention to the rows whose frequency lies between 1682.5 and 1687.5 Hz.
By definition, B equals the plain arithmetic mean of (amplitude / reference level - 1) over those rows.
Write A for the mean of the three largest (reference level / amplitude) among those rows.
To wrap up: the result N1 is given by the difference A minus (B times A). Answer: 1.4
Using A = 1.19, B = -0.14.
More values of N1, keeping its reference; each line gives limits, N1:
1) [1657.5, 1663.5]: 2.3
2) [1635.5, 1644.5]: 0.9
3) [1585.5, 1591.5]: 0.9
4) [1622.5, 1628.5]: 1.0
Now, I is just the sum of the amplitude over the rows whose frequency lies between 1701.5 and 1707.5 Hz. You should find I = 350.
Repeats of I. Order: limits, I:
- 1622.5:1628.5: 376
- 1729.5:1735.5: 302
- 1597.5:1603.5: 374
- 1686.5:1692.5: 343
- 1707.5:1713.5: 371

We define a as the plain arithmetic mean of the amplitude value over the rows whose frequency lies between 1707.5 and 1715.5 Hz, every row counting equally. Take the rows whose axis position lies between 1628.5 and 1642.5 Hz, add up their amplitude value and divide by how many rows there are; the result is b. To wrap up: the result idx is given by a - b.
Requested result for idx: -6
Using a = 62.5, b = 68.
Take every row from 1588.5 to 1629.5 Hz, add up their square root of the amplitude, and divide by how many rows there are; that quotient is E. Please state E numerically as 7.9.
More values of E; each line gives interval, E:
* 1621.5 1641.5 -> 8.1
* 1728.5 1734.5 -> 7.3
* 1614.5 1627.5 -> 7.9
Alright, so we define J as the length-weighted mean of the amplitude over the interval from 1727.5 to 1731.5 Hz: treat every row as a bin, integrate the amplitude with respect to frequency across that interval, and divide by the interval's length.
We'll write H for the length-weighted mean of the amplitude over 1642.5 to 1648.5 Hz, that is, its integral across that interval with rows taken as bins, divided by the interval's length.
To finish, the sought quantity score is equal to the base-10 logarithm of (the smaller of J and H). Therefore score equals 1.75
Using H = 67.1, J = 56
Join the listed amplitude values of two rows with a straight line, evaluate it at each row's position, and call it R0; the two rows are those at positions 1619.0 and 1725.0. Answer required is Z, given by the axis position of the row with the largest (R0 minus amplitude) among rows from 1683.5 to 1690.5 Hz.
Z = 1687.0 Hz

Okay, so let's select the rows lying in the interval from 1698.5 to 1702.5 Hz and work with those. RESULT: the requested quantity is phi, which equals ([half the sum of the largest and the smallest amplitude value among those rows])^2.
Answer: 3469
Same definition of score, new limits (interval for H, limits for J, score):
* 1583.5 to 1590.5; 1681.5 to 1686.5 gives 1.72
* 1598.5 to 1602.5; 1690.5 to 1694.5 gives 1.77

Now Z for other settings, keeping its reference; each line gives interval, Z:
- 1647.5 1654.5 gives 1653.0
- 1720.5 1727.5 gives 1727.0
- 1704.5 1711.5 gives 1707.0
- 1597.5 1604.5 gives 1604.0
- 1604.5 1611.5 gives 1611.0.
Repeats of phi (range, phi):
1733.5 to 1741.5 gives 1637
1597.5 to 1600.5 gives 3843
